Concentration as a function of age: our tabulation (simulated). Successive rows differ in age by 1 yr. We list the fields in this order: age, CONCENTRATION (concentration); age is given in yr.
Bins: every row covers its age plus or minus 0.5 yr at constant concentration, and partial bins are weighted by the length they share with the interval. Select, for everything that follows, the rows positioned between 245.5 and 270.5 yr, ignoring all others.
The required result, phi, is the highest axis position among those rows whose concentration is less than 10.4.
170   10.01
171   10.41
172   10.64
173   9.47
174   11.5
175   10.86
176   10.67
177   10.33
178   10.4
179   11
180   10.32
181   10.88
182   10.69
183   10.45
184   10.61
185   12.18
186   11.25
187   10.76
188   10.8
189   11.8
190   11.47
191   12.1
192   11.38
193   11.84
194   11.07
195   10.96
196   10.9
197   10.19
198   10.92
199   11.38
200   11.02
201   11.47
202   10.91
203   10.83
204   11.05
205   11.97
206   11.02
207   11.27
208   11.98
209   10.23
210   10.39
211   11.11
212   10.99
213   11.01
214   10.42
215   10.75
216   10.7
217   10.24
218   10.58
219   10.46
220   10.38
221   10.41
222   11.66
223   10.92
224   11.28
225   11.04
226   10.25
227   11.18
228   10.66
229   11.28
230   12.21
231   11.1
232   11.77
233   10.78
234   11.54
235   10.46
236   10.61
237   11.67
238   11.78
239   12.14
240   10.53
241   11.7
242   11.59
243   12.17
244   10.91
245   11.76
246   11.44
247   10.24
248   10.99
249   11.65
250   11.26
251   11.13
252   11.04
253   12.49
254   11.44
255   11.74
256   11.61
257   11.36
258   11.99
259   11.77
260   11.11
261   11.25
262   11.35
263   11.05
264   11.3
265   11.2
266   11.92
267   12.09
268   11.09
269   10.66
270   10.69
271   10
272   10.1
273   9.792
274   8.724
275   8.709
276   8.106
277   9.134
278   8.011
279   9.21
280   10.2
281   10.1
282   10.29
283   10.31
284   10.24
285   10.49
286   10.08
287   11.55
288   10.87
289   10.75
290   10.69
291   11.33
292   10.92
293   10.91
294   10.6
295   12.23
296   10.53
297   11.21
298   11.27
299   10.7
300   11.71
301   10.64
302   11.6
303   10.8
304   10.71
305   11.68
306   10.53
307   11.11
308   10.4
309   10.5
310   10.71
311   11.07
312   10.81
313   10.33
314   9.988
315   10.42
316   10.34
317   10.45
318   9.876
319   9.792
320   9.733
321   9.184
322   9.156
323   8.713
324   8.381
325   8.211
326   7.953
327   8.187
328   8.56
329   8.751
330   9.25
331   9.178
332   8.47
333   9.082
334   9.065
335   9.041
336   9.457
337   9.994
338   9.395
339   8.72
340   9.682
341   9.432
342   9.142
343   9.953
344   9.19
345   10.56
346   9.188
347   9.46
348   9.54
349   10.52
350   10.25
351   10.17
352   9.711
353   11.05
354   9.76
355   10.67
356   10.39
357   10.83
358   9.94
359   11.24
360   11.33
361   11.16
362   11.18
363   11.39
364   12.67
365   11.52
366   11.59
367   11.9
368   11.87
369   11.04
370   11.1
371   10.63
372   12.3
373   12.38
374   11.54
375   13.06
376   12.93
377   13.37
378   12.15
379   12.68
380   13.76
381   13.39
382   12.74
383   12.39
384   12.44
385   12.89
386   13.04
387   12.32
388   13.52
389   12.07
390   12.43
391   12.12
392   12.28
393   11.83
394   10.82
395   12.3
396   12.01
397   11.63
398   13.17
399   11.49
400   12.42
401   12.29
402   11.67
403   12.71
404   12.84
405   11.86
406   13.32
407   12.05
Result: 247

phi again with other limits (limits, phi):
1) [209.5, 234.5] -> 226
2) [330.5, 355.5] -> 354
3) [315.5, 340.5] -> 340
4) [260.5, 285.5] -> 284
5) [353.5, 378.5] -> 358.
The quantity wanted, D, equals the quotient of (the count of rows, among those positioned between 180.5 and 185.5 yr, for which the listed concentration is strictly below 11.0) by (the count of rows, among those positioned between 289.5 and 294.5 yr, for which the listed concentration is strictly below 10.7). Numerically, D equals 2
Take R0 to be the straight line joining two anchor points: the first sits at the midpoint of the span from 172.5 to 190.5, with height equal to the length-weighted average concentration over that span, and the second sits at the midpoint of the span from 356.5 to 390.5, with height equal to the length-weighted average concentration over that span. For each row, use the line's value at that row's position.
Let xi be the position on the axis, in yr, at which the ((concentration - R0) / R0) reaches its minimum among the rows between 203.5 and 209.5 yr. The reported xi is 209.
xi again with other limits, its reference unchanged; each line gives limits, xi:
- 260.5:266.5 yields 263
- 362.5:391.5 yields 371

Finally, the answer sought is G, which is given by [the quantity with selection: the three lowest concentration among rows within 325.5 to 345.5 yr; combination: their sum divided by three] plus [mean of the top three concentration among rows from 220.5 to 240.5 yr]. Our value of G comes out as 20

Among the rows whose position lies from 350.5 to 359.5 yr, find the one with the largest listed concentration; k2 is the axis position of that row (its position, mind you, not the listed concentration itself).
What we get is 359 yr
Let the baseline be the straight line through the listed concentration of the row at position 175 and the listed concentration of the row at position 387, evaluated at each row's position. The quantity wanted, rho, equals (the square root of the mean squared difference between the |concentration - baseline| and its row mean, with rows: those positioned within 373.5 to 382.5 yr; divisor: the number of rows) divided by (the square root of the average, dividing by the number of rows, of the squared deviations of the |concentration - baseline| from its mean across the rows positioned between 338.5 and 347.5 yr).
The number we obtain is 0.80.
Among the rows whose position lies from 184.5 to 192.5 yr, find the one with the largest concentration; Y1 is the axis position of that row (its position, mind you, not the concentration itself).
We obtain 185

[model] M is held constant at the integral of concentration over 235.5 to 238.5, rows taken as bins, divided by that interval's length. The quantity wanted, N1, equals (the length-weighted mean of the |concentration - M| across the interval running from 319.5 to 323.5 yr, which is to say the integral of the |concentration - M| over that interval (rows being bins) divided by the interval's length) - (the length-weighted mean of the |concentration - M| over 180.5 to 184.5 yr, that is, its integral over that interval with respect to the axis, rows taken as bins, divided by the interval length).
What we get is 1.5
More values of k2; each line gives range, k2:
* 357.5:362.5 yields 360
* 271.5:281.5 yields 280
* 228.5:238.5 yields 230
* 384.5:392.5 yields 388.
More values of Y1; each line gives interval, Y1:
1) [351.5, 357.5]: 353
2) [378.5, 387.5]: 380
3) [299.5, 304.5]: 300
